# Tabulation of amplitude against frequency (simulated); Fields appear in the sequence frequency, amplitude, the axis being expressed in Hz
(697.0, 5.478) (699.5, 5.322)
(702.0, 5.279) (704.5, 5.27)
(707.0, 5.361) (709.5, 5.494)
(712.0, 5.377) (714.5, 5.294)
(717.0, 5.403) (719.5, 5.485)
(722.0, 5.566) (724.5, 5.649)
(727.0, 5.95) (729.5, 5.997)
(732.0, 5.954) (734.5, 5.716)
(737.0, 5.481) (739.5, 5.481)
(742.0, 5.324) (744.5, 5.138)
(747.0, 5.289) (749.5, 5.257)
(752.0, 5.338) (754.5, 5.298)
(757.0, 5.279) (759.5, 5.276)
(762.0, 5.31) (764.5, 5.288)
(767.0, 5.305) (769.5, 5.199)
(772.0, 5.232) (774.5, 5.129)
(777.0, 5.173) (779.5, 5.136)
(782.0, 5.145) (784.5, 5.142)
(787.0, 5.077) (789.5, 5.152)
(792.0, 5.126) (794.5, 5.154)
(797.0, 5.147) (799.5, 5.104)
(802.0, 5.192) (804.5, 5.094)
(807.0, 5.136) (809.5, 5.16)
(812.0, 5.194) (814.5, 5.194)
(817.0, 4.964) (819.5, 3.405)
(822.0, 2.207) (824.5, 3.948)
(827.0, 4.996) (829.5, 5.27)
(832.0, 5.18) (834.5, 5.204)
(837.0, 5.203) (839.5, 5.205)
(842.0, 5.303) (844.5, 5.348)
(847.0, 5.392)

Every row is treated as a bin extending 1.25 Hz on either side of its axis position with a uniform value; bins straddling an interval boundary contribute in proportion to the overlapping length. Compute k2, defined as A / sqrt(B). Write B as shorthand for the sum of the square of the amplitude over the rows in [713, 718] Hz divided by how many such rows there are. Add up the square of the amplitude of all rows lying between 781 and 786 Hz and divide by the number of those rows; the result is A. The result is 4.9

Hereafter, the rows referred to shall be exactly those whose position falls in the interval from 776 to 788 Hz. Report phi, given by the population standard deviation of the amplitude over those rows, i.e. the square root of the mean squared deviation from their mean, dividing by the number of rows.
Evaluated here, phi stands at 0.03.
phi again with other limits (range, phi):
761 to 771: 0.04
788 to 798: 0.01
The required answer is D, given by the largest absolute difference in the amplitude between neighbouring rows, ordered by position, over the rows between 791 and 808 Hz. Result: 0.10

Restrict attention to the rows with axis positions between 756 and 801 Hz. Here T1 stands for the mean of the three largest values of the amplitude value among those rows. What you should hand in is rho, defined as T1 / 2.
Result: 2.65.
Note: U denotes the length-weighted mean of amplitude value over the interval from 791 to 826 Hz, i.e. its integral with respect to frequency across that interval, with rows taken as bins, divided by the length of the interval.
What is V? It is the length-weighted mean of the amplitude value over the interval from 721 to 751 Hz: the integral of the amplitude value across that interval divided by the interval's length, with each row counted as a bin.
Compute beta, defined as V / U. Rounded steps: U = 4.7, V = 5.6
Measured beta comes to 1.18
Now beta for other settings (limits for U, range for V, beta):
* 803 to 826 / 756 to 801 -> 1.15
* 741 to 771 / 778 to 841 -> 0.93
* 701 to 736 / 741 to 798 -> 0.94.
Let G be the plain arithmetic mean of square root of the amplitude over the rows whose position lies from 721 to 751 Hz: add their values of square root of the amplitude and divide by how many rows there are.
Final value 2.36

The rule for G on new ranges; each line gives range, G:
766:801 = 2.27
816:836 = 2.08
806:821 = 2.19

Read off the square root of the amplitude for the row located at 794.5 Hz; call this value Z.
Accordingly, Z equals 2.270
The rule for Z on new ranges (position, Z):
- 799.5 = 2.259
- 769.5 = 2.280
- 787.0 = 2.253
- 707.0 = 2.315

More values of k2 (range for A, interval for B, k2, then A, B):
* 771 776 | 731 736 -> 4.6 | 26.8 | 34.1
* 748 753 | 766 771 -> 5.3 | 28.1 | 27.6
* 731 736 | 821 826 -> 10.7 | 34.1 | 10.2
